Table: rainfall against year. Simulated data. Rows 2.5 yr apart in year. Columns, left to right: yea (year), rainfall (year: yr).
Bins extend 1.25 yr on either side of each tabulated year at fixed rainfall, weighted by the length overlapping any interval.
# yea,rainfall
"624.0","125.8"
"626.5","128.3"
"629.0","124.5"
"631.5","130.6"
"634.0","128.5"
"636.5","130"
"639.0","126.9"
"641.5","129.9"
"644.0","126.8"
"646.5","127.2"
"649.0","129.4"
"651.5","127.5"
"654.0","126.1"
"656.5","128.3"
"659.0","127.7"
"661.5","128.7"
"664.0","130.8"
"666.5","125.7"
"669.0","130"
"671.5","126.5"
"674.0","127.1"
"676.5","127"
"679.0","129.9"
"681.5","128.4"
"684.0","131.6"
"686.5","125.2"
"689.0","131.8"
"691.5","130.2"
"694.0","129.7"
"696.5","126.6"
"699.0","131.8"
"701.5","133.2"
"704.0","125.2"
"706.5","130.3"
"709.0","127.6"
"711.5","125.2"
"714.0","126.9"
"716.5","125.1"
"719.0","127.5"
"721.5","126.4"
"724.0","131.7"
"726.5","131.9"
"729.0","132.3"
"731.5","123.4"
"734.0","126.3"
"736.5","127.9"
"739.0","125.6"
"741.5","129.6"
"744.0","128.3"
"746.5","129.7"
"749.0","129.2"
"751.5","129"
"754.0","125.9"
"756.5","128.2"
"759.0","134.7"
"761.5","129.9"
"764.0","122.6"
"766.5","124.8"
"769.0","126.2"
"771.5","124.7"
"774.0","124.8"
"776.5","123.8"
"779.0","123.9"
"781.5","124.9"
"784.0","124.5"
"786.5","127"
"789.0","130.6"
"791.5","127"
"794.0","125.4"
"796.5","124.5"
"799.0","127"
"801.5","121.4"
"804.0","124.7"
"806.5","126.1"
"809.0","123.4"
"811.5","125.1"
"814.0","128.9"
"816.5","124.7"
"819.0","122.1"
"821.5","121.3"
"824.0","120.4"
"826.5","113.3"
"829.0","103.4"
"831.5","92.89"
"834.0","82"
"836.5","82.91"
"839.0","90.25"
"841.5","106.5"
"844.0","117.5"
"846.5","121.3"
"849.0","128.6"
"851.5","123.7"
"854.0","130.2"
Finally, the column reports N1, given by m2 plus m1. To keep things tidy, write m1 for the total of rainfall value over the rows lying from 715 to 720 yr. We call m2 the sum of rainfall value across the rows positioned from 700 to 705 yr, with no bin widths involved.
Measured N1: 511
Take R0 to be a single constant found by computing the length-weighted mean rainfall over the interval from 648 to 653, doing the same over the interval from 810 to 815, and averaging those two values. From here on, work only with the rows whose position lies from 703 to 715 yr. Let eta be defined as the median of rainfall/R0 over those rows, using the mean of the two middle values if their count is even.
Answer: 0.995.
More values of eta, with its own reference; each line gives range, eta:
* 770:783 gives 0.978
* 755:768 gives 1.005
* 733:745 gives 1.003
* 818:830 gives 0.944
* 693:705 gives 1.017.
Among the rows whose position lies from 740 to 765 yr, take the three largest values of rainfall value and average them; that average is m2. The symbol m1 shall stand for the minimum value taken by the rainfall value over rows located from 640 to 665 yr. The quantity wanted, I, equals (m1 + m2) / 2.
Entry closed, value 129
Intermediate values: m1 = 126.1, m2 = 131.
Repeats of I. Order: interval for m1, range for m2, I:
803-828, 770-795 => 121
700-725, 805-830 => 126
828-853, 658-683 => 106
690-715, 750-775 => 128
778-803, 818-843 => 121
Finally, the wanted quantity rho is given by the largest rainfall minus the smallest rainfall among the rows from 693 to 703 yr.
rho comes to 7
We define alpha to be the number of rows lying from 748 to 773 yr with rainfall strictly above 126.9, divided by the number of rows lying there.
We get 0.5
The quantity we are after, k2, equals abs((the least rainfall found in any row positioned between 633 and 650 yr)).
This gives 127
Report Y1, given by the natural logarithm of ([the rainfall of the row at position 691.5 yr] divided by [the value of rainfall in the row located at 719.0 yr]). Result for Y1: 0.021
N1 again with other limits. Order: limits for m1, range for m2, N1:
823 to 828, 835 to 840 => 407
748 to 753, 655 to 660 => 514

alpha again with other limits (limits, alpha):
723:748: 0.7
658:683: 0.8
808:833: 0.1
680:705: 0.7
